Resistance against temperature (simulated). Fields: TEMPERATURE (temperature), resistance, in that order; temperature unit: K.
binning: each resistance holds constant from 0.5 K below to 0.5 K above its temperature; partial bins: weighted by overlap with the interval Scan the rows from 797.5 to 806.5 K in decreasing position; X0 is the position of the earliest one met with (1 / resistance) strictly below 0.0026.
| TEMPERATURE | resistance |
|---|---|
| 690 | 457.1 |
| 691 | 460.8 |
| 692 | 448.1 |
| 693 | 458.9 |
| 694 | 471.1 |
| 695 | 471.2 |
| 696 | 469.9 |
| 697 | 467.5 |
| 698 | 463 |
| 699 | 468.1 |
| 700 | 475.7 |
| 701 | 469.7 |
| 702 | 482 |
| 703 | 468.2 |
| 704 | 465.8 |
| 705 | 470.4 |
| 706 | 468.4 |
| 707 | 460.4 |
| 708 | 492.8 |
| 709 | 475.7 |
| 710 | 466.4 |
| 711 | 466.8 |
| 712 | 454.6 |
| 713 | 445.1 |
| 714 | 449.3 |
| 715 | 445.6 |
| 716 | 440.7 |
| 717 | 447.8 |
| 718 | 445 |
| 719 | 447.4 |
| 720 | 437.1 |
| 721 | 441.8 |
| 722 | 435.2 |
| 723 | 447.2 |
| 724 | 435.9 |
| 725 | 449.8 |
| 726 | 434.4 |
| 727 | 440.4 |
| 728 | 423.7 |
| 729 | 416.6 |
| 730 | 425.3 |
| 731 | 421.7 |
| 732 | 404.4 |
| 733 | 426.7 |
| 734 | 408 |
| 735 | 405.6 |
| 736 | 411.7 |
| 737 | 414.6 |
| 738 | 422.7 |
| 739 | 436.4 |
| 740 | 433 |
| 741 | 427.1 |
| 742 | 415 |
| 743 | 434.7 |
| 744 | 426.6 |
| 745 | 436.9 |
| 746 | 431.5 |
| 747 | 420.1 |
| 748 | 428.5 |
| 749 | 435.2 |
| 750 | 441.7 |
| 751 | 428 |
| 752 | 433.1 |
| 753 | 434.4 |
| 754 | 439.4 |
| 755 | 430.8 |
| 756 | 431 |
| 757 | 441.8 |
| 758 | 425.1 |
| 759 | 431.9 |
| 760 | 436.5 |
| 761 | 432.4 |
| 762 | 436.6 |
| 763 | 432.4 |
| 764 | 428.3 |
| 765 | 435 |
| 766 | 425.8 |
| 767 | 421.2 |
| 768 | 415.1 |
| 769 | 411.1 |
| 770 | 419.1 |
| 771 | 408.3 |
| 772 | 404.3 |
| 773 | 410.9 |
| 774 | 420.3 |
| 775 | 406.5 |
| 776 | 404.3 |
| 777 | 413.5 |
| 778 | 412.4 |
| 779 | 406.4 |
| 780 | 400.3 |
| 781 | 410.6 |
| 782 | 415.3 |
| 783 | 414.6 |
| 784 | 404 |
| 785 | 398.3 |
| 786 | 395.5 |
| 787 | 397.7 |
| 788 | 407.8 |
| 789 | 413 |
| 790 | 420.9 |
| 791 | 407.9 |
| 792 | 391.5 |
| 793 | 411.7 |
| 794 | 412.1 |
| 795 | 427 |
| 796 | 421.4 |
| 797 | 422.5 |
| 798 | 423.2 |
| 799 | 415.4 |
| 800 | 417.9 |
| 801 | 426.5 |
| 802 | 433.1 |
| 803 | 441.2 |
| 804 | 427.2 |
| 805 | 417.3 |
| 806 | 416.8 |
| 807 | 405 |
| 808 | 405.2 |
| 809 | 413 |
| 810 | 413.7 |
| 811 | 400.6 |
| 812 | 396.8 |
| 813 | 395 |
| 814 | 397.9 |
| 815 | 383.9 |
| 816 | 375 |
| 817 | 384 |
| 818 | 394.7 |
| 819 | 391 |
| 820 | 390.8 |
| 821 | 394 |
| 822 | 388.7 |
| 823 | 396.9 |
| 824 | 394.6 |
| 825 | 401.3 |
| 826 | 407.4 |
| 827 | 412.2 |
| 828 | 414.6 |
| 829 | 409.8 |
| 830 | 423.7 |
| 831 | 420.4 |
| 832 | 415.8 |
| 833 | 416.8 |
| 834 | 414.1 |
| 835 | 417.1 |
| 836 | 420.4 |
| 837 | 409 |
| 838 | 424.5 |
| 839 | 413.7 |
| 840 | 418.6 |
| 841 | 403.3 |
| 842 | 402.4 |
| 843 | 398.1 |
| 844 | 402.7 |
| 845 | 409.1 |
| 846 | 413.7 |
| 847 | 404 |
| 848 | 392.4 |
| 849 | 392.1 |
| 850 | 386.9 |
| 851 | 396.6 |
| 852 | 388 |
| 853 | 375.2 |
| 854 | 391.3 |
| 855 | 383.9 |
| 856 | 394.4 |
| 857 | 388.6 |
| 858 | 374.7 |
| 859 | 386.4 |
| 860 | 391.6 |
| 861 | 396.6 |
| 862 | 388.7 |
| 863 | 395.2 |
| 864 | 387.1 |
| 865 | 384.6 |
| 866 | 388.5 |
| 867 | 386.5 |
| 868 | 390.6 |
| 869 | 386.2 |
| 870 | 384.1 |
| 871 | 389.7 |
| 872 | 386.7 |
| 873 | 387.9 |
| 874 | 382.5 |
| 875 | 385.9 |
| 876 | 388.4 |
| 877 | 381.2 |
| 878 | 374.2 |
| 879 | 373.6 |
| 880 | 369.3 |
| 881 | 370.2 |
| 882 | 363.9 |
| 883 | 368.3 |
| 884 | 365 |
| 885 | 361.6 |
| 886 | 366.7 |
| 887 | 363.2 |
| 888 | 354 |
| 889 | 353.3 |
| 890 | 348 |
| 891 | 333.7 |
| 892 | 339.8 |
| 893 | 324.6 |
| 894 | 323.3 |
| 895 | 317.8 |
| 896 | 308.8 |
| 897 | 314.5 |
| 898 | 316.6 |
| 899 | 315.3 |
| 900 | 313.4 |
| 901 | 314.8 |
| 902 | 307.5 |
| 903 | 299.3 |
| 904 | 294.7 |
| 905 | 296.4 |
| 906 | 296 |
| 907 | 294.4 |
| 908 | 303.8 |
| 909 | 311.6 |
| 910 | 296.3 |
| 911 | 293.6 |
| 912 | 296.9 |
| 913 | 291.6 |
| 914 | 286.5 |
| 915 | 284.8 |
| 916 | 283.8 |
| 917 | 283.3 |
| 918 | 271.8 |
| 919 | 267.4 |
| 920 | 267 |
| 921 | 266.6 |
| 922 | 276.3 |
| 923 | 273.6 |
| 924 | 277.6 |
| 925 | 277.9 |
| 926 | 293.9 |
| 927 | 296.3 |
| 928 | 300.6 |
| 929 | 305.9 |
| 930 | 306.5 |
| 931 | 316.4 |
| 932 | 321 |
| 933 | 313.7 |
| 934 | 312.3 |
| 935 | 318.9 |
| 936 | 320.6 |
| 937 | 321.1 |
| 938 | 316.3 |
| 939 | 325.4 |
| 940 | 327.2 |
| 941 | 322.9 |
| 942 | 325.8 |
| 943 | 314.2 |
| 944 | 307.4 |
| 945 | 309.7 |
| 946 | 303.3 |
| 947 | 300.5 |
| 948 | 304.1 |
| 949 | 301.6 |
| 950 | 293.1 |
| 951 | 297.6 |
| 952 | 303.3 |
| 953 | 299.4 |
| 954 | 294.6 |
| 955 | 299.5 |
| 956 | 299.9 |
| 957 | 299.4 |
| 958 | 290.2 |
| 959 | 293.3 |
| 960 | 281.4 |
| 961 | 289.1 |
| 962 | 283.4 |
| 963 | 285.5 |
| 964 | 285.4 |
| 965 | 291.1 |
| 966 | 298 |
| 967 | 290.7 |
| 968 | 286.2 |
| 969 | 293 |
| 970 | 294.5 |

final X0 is 806 K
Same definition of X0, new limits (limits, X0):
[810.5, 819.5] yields 819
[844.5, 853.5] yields 852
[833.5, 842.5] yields 842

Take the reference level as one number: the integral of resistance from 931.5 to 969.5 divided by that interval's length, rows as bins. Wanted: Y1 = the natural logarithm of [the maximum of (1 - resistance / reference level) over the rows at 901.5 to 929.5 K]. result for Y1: -2.1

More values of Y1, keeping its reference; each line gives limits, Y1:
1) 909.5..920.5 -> -2.1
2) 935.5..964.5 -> -2.6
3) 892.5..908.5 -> -3.5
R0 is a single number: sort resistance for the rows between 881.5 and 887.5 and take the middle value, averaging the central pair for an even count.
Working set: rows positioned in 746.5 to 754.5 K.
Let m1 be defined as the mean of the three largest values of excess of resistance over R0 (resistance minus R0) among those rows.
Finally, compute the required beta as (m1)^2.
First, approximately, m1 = 74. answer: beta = 5523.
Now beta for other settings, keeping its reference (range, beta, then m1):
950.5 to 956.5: 4039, -64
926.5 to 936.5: 1961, -44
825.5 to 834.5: 3119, 56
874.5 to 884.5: 429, 21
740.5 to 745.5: 4685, 68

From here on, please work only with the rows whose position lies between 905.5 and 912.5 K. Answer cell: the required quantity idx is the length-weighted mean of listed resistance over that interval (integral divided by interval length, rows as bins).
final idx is 299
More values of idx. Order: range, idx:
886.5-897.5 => 335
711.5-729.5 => 441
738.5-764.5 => 432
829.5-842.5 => 415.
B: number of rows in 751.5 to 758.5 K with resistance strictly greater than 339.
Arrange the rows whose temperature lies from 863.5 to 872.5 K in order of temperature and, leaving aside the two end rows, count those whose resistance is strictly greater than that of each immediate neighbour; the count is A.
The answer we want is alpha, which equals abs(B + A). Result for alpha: 10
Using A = 3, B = 7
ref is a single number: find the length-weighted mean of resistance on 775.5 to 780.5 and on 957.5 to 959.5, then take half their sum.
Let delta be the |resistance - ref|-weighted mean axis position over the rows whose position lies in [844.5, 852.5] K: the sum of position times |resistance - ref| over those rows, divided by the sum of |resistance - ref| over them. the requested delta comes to 848.1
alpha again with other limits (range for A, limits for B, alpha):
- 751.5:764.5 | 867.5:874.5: 11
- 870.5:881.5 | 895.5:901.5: 2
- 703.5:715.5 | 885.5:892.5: 10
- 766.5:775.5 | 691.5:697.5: 8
